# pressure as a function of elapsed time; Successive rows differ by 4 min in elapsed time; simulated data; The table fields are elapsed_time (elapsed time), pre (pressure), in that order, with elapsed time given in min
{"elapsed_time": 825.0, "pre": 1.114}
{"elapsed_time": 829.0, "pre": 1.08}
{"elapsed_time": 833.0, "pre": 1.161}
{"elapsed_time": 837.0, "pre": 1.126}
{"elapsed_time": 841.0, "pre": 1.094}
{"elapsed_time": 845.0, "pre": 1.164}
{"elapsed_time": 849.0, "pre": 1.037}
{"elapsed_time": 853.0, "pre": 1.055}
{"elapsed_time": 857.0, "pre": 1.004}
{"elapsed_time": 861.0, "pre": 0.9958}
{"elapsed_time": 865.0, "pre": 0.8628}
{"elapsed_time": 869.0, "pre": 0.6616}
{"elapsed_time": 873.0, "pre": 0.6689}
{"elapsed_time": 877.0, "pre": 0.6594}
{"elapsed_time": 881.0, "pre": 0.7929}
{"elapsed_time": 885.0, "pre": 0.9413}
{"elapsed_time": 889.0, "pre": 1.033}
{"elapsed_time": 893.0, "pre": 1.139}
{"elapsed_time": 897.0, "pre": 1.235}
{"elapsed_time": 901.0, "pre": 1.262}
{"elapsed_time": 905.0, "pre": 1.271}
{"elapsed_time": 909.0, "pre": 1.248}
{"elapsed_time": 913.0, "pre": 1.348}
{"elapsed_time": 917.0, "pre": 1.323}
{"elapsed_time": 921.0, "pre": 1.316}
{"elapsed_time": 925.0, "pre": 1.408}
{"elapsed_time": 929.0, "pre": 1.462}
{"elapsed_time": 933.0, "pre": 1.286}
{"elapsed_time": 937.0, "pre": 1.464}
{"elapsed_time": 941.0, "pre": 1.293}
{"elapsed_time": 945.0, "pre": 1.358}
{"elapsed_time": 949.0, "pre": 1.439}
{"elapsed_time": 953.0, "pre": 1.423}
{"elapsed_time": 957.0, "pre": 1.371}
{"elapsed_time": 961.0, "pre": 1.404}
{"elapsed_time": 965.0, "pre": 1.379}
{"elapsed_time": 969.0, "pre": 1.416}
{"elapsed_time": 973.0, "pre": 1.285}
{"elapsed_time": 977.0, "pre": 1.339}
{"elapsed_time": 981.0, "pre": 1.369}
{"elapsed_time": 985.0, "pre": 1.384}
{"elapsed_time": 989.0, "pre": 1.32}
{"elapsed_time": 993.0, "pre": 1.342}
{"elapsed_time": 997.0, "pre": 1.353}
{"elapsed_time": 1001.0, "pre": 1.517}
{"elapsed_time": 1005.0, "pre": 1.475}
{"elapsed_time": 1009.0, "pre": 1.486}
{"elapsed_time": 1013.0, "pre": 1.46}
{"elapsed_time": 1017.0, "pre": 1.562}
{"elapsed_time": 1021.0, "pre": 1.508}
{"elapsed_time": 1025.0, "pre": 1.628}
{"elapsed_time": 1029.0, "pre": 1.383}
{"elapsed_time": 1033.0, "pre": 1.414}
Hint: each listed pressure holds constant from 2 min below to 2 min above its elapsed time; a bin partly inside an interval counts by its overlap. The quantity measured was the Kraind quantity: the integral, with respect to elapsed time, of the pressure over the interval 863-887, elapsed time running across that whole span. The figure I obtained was 18.3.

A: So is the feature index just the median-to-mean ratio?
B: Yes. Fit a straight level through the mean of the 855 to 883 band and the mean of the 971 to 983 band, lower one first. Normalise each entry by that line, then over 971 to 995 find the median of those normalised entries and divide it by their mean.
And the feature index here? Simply 1.008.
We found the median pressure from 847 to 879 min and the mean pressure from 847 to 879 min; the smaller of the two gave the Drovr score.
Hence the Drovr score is 0.87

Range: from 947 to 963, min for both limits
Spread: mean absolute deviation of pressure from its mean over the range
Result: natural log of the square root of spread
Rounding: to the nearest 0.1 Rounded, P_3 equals -1.9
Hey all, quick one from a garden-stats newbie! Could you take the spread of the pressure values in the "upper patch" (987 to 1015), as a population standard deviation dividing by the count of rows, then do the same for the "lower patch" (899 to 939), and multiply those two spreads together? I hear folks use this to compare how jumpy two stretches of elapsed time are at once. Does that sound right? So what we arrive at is 0.0057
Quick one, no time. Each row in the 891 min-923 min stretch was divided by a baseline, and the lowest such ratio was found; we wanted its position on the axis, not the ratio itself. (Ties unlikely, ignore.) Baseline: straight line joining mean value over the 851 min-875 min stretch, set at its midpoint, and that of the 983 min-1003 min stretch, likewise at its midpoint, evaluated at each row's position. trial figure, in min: 893.0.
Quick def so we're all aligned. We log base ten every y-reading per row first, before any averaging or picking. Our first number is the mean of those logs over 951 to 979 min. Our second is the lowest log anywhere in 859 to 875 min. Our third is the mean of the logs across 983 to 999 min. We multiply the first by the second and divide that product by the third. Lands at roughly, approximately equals -0.19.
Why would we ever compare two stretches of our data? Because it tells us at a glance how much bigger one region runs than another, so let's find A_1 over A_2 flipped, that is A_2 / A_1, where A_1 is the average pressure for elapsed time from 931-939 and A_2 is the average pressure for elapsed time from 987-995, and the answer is 1.0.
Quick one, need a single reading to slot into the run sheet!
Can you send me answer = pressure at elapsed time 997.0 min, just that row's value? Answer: 1.353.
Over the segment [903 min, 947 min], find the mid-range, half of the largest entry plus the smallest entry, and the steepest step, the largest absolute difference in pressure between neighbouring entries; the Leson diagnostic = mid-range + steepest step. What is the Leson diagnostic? 1.53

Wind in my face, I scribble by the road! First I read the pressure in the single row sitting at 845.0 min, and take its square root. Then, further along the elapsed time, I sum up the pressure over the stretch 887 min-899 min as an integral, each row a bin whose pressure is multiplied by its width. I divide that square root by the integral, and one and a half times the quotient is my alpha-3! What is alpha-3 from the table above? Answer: 0.119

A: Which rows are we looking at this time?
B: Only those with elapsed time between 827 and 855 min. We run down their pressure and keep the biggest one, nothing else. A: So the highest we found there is 1.164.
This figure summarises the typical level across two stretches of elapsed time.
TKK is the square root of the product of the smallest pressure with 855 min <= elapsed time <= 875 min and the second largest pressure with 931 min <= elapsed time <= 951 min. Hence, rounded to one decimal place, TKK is 1.0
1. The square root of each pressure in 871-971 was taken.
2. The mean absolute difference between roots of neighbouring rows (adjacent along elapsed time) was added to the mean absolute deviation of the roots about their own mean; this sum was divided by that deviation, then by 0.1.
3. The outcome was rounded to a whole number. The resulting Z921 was 14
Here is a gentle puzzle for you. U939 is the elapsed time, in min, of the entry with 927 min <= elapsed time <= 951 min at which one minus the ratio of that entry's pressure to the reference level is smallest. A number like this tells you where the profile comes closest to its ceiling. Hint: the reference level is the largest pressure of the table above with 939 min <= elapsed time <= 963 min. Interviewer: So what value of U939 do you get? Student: 937.0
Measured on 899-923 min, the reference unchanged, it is 913.0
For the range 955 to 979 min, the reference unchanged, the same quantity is 969.0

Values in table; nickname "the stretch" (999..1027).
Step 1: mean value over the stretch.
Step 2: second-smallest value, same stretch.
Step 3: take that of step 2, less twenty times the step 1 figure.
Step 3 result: -28.9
